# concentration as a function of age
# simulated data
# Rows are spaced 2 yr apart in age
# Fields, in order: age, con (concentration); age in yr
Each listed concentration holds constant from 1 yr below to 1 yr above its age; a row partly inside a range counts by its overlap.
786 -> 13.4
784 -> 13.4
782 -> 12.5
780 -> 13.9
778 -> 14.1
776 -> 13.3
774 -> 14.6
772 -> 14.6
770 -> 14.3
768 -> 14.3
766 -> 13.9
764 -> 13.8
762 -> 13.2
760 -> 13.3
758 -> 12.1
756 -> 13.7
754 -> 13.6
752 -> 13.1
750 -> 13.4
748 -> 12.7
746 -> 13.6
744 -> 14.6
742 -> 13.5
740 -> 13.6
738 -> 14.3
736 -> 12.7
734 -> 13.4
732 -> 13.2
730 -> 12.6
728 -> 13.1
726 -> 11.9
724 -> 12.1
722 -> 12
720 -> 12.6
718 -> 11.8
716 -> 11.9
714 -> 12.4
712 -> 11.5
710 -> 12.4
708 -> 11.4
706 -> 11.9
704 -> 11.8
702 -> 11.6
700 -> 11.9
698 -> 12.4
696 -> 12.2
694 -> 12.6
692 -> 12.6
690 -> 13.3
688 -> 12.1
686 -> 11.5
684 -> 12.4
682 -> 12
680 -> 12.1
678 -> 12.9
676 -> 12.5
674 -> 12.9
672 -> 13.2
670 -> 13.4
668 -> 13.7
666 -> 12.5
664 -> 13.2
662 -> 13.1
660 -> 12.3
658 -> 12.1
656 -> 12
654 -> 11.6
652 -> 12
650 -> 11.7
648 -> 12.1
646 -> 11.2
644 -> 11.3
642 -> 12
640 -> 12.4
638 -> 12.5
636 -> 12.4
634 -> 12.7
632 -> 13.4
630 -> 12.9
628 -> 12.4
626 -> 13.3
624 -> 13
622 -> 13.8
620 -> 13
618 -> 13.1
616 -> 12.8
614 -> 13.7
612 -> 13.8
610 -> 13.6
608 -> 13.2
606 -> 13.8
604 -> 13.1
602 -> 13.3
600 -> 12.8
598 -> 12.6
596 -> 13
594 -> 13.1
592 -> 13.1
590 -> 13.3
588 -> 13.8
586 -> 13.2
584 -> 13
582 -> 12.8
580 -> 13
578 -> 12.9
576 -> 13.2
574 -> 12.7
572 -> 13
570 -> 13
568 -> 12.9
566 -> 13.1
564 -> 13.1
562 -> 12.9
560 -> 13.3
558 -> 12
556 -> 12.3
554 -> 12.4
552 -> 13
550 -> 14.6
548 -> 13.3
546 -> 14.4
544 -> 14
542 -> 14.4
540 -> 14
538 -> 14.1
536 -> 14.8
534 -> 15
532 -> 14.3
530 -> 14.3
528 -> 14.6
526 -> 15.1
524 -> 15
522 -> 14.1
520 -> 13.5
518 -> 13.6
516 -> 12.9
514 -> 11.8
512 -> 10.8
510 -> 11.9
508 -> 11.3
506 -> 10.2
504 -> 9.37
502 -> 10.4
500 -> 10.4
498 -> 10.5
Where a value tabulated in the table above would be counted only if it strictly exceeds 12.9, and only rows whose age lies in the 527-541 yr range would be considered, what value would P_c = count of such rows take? 7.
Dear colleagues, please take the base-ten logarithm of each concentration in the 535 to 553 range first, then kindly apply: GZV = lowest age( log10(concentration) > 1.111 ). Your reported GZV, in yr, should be 536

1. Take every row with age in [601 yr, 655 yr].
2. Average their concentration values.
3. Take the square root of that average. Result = 3.57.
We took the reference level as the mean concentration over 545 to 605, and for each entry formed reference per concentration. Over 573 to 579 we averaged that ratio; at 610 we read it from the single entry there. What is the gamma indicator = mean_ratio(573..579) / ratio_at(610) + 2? 3.05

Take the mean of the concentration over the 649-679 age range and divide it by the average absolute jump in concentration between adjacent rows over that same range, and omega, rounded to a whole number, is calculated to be 30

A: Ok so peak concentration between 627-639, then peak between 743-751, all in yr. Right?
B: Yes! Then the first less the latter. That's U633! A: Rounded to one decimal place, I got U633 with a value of -1.2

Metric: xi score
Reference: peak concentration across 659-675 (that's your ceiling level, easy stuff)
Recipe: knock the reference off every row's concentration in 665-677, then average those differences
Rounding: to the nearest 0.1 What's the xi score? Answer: -0.7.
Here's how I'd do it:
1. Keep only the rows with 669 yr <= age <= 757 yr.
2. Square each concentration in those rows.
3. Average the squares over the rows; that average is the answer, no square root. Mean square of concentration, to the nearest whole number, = 160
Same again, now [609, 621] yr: 178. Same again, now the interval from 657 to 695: 160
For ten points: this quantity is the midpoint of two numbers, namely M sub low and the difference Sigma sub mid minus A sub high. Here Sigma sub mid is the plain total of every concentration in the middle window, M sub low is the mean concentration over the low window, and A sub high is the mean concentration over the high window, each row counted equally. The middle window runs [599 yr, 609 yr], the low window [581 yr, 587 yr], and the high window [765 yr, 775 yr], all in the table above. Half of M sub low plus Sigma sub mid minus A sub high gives 32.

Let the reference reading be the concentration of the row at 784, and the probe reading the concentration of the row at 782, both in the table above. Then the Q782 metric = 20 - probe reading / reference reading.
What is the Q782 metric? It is 19.1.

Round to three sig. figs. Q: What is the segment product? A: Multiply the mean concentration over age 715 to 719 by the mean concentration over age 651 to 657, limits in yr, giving 141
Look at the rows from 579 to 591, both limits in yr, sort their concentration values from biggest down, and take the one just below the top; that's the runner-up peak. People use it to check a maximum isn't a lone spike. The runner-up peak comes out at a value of 13.3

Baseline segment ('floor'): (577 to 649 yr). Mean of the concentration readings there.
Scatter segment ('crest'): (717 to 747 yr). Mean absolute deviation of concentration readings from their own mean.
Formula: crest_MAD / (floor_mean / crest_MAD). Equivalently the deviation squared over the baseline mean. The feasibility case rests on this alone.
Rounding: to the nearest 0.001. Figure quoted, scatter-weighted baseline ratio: 0.039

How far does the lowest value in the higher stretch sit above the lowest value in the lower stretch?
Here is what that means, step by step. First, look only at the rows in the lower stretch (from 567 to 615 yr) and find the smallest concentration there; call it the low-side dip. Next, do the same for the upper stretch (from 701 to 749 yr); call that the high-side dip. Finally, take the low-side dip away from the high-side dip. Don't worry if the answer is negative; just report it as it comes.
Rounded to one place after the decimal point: -1.2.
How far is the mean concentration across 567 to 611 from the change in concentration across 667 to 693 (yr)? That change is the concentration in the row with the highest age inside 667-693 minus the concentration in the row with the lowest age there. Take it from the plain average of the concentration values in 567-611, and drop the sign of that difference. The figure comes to 14.2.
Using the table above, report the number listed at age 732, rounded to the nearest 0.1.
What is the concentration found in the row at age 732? 13.2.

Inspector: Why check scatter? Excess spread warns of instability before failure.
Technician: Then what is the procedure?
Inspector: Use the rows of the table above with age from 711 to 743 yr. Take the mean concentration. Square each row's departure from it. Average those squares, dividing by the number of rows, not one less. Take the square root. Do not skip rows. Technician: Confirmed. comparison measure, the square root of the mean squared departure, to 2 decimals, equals 0.77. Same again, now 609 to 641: 0.49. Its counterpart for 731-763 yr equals 0.58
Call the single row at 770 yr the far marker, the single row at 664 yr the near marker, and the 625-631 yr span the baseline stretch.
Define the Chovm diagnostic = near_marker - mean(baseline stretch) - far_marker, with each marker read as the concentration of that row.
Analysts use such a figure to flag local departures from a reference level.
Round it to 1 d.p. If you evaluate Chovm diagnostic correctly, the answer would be -14.0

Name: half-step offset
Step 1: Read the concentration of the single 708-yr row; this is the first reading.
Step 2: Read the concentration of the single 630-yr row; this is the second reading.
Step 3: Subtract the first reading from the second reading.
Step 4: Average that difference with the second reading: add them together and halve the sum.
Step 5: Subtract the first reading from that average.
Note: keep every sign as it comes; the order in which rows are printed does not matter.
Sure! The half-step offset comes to -4.2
